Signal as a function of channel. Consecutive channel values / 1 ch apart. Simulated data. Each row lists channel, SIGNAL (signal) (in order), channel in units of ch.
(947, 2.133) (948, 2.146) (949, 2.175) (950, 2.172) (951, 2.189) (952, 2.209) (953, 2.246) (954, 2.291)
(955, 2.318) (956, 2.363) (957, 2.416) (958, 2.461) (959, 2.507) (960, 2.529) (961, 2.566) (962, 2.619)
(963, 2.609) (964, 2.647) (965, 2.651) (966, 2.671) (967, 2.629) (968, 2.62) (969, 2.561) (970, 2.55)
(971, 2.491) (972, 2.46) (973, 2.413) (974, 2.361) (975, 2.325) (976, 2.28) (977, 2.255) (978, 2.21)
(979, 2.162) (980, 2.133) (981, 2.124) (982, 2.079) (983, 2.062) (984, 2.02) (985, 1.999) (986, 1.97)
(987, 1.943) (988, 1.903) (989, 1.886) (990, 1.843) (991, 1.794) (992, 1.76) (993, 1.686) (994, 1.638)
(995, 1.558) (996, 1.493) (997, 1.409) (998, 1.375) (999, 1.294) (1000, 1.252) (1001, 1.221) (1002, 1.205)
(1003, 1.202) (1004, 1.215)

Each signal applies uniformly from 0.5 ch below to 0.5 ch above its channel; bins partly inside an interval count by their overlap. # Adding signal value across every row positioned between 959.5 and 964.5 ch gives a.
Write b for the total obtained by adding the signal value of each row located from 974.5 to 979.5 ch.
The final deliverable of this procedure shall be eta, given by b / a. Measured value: 0.9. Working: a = 13.0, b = 11.2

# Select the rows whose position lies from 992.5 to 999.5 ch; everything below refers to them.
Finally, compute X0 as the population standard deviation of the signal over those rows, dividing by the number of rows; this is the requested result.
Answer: 0.133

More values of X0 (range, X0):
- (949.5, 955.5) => 0.053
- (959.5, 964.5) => 0.042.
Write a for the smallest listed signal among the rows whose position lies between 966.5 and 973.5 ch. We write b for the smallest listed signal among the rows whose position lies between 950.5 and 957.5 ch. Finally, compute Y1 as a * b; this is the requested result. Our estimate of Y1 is 5.3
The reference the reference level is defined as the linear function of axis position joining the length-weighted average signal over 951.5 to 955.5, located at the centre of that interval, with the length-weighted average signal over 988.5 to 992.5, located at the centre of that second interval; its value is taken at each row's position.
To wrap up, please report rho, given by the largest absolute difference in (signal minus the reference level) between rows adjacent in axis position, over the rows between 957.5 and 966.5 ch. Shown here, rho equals 0.07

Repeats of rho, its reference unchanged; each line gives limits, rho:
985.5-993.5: 0.06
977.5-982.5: 0.04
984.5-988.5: 0.03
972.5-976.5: 0.04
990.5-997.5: 0.07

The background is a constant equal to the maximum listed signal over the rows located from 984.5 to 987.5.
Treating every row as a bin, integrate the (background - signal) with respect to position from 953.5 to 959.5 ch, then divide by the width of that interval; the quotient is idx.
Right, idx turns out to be -0.39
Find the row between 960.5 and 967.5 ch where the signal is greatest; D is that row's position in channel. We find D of 966 ch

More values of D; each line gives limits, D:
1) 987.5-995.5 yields 988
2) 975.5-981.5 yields 976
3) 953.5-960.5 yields 960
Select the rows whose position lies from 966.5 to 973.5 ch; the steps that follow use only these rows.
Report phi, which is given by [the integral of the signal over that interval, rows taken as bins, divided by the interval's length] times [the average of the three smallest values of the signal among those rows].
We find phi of 6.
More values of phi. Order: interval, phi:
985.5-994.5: 3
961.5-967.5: 7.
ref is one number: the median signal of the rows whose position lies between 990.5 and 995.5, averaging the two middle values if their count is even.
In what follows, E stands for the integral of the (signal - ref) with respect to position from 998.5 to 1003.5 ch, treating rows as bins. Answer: -2.3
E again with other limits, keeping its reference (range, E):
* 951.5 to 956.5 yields 3.0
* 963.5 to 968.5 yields 4.8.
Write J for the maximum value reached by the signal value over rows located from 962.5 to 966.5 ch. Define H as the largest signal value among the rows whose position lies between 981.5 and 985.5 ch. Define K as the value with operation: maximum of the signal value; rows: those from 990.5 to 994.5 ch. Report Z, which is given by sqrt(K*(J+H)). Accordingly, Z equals 2.92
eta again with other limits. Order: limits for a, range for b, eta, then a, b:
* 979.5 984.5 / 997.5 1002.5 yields 0.6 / 10.4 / 6.3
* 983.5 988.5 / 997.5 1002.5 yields 0.6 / 9.8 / 6.3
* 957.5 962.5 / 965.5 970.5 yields 1.0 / 12.7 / 13.0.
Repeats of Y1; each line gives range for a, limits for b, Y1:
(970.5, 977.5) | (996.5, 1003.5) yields 2.7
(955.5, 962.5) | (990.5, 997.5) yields 3.3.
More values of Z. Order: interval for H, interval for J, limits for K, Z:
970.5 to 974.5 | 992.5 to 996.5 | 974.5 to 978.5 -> 3.12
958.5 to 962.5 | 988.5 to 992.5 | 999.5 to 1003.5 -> 2.37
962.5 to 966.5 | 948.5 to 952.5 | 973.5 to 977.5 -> 3.39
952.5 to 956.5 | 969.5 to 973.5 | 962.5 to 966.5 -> 3.62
